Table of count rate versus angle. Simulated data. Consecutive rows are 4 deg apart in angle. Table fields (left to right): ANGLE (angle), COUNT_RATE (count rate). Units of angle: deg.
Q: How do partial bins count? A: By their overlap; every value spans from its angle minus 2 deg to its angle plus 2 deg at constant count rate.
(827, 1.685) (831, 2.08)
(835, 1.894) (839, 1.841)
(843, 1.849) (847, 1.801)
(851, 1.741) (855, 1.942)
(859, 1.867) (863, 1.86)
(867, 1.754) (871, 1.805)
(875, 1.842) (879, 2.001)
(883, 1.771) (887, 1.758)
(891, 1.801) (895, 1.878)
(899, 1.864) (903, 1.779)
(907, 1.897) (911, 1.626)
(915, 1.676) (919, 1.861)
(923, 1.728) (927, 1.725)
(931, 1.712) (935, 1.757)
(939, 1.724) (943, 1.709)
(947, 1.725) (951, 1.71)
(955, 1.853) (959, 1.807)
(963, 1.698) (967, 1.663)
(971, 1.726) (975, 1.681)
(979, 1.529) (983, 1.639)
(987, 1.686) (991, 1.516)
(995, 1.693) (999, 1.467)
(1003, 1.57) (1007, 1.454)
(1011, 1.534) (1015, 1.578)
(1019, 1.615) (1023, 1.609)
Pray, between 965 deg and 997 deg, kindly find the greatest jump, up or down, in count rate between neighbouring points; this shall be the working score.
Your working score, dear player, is 0.177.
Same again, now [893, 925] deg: 0.271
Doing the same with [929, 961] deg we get 0.143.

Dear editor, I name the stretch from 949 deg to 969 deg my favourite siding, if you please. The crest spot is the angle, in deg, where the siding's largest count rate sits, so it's 955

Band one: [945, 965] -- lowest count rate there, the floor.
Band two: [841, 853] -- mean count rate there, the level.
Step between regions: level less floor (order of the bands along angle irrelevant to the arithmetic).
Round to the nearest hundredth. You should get 0.10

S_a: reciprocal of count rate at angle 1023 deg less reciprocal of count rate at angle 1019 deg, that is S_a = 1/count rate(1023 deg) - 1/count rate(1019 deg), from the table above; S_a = 0.00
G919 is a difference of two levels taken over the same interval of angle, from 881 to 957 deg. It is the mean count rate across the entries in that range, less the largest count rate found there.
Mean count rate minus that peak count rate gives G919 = -0.131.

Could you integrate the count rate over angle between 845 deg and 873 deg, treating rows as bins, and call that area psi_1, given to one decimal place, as 51.1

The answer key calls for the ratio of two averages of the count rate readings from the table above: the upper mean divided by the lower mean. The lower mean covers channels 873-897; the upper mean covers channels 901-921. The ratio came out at 0.960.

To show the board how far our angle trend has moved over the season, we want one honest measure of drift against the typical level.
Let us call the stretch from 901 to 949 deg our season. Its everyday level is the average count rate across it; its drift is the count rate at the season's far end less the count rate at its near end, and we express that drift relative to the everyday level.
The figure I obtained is -0.031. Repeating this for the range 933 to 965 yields -0.034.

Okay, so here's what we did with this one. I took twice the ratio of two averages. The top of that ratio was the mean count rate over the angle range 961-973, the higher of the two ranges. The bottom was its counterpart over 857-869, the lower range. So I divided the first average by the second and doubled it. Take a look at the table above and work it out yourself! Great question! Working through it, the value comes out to 1.856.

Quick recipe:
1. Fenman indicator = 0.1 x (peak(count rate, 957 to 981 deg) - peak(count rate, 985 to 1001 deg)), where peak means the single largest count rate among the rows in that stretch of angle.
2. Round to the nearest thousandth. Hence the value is 0.011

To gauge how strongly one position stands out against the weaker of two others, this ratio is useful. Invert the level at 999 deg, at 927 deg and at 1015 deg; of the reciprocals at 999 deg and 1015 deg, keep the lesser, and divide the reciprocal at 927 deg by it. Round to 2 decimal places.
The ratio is 0.91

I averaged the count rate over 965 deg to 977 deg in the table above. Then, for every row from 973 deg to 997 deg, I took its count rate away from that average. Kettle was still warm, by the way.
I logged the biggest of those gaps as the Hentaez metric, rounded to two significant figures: 0.17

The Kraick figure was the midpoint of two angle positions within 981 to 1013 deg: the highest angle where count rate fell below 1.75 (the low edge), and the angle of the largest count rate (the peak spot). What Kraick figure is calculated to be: 1003 deg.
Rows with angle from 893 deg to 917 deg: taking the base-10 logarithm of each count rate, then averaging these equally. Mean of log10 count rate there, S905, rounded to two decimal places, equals 0.25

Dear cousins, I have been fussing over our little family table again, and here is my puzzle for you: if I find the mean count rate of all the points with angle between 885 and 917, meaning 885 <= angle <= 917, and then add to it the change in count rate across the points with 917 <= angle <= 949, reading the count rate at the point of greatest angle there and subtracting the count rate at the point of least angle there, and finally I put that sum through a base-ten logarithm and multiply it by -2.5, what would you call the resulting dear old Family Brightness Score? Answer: -0.54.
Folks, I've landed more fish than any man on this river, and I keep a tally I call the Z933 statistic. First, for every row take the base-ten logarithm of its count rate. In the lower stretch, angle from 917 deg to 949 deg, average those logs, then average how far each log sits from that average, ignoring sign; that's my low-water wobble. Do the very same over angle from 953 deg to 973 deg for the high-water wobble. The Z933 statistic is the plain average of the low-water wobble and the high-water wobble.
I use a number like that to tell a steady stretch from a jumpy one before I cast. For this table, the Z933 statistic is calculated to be 0.0120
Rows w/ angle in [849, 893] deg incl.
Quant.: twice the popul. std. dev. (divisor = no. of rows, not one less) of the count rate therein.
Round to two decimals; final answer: 0.16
